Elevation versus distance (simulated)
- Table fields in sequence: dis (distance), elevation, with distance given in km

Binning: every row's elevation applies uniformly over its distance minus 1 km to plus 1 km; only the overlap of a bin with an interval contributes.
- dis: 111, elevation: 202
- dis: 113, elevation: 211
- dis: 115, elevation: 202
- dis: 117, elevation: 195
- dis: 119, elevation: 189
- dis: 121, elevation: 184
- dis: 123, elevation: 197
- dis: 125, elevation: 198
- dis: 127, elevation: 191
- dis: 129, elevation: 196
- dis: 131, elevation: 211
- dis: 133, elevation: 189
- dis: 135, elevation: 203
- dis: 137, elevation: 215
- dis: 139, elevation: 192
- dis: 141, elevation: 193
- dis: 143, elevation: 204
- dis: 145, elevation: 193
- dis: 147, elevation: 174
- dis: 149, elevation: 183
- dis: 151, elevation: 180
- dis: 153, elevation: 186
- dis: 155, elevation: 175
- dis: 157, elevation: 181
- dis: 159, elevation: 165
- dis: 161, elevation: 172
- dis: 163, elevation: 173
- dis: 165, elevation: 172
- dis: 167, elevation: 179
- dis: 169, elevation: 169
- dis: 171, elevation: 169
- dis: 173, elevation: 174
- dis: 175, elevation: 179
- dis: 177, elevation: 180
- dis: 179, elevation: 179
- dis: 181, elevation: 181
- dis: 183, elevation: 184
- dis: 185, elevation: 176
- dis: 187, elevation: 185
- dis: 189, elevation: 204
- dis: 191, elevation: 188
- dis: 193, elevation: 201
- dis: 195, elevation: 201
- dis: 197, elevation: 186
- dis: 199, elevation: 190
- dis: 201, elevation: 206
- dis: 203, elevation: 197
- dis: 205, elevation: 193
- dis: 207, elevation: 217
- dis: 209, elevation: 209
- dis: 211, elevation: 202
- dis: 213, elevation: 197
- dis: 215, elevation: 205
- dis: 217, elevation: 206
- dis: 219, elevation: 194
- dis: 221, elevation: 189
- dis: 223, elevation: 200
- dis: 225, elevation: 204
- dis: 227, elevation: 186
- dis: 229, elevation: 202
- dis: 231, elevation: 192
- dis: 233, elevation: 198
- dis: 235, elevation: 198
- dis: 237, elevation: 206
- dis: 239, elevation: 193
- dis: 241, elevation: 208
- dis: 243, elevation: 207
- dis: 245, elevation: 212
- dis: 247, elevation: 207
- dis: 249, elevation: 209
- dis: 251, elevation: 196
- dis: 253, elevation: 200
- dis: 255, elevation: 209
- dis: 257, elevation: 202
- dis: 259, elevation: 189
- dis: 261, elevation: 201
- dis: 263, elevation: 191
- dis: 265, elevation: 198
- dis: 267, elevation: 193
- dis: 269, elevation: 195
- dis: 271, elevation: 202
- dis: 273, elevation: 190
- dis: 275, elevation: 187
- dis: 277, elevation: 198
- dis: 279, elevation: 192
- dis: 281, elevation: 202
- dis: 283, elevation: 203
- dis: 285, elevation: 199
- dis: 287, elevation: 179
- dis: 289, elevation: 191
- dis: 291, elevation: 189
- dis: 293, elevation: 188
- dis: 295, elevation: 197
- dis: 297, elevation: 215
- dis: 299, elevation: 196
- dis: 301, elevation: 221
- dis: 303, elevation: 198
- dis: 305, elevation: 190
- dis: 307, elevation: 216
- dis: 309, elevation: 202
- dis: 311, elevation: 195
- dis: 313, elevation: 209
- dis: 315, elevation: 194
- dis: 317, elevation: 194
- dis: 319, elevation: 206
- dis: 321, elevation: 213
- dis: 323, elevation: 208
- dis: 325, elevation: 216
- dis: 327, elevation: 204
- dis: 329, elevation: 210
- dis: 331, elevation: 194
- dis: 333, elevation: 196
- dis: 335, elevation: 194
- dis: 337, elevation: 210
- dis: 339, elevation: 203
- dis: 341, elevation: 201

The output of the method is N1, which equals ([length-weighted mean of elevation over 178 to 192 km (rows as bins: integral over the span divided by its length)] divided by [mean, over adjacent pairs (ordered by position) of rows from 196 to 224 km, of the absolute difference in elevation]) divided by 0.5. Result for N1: 42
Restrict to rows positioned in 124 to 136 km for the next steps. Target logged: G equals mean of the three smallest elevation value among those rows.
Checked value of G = 192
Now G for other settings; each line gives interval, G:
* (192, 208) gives 190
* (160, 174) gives 170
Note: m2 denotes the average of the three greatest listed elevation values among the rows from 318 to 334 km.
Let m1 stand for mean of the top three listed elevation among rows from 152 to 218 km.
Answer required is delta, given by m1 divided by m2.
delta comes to 0.99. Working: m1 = 211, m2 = 213.0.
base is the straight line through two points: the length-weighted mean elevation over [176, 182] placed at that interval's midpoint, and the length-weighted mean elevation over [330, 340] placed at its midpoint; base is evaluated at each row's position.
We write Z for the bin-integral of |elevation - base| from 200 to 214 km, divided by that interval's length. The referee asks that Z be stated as 20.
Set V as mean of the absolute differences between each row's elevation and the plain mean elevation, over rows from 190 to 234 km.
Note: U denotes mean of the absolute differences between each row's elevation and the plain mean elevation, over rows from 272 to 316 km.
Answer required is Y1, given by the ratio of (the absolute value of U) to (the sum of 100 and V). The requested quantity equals 0.073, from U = 7.8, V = 6.5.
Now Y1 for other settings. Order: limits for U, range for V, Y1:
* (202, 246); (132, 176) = 0.058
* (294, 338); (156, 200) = 0.075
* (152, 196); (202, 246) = 0.073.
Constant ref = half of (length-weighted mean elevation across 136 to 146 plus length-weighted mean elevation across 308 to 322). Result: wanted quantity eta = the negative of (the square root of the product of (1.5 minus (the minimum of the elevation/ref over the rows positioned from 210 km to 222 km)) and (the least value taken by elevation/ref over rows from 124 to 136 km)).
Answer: -0.72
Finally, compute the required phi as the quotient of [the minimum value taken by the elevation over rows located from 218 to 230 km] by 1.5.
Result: 124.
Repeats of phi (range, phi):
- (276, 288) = 119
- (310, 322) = 129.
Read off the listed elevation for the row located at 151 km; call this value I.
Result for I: 180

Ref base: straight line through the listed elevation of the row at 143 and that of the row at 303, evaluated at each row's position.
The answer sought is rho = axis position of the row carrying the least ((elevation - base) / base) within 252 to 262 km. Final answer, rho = 259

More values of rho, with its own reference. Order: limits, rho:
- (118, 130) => 121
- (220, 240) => 227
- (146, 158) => 147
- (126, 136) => 133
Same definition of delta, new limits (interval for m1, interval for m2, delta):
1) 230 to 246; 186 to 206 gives 1.03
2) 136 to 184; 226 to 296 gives 0.97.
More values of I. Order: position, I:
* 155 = 175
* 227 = 186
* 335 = 194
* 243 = 207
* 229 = 202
